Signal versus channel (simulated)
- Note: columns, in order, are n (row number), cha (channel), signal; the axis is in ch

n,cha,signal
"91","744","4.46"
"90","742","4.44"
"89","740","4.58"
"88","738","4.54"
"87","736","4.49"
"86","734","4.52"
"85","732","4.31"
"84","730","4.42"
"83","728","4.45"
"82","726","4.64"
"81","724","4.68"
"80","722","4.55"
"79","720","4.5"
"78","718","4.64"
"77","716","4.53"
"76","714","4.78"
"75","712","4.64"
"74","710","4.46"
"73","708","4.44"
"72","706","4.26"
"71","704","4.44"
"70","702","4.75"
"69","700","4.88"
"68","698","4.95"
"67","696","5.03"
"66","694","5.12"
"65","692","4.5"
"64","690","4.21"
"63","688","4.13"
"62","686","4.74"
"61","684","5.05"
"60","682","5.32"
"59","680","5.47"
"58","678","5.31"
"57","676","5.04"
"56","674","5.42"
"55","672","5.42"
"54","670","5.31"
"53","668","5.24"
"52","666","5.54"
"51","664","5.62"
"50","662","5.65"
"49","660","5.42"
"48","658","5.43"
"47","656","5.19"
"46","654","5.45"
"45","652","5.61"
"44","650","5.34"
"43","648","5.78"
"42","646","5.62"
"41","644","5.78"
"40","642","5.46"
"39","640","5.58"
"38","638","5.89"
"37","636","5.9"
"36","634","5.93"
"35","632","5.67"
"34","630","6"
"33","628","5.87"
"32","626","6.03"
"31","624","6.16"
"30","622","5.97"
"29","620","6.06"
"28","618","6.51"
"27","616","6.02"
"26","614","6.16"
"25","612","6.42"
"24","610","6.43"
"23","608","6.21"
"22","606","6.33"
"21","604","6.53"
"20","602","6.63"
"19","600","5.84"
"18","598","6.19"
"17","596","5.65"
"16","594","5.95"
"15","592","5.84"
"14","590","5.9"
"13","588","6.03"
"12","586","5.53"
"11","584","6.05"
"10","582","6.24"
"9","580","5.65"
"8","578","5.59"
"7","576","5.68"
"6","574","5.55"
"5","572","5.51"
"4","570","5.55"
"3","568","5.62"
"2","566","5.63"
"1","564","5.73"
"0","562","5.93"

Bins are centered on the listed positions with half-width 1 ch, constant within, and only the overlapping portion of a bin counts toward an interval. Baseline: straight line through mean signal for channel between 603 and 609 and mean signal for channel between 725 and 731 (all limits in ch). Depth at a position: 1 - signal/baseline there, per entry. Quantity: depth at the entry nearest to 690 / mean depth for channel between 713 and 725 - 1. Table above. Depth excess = 29.1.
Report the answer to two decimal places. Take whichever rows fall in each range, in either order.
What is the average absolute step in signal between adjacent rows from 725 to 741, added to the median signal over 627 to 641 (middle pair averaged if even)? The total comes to 5.98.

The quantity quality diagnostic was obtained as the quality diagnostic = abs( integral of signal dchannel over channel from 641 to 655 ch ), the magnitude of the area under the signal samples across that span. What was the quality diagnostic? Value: 78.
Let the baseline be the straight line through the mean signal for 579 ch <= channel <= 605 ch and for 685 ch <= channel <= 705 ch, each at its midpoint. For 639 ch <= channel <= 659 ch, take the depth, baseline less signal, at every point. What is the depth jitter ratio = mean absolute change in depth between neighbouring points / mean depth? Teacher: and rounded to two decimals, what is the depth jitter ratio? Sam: -0.91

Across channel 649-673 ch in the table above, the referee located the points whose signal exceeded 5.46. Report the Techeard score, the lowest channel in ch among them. 652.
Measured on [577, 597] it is 578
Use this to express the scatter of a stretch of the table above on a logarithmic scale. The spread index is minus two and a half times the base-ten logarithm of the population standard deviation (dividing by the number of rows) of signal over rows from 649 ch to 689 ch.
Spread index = 1.2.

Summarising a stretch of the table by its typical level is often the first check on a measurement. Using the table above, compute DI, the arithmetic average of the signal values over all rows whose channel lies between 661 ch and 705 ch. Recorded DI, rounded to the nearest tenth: 5.1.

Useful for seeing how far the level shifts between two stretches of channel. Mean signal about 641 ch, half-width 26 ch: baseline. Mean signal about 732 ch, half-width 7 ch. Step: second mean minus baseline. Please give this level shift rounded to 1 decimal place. -1.3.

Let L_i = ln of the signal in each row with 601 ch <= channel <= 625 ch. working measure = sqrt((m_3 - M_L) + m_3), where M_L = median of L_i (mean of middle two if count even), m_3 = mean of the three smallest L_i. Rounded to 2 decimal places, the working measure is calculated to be 1.32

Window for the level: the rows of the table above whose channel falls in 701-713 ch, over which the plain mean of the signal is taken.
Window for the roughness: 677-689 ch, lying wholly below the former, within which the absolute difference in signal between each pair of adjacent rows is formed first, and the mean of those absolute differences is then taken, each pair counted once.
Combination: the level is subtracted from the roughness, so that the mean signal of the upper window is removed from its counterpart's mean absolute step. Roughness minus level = -4.20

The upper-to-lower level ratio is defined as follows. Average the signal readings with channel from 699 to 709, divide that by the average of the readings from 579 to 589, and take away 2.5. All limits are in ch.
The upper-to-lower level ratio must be -1.73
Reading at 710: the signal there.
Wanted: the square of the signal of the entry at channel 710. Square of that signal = 20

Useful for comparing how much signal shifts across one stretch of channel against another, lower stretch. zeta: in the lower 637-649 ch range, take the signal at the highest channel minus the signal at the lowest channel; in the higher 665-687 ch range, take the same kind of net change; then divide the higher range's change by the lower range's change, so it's 7.3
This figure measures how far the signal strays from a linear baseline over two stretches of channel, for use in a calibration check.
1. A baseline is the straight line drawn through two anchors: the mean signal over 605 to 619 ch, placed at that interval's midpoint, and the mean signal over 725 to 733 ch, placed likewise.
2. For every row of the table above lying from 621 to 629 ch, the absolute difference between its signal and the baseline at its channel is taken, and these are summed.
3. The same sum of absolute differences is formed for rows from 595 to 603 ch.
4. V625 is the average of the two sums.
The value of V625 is 1.25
